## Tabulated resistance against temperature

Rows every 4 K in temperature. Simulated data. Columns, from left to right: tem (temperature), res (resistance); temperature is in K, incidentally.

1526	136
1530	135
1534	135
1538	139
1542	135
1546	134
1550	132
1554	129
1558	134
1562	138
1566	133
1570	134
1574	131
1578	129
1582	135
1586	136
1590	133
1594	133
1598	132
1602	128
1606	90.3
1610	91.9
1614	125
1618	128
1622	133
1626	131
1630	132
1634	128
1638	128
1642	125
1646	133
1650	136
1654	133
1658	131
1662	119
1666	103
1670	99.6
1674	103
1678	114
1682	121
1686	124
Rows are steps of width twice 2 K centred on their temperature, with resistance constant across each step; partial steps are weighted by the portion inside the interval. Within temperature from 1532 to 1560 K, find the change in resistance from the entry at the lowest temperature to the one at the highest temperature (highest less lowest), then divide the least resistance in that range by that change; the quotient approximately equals -129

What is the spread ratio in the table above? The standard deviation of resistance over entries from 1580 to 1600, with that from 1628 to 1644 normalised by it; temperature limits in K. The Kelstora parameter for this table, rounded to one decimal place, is 1.7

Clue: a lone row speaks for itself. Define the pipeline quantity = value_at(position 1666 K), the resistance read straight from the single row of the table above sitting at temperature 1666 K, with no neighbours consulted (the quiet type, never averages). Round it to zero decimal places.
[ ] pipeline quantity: 103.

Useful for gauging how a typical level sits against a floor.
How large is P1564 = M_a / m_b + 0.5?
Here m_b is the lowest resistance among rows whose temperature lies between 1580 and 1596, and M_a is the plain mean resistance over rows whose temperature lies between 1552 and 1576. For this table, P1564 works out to 1.5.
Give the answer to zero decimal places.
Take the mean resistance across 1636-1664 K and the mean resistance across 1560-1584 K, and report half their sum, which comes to 131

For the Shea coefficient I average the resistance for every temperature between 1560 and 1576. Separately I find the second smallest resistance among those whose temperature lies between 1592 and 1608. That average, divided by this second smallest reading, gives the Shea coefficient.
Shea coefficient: 1.05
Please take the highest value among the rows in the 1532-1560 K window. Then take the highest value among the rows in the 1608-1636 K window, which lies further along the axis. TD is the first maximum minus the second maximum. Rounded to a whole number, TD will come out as 6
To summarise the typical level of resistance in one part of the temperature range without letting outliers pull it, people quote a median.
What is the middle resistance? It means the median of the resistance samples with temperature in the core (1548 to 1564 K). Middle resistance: 133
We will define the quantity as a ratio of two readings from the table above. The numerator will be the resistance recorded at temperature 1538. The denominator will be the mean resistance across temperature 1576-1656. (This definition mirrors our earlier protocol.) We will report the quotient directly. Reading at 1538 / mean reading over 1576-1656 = 1.09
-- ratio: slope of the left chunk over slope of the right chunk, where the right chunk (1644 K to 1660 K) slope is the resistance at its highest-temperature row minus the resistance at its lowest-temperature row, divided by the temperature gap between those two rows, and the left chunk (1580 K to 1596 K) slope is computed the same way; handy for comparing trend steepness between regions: 1.0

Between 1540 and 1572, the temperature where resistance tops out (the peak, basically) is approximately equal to 1562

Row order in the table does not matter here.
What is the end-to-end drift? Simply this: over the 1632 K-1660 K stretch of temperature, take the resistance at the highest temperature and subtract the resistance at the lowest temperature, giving 3.0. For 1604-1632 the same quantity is 41.7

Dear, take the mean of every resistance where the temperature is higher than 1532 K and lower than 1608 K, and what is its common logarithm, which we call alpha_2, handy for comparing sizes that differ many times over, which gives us 2.12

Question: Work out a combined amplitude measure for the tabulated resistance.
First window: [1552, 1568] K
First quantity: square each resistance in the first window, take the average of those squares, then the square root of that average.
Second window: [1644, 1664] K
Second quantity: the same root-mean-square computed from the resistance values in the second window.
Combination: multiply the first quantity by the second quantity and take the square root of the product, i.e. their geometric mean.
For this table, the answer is 132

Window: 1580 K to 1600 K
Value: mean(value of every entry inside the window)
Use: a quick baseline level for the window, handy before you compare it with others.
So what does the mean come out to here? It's 133.8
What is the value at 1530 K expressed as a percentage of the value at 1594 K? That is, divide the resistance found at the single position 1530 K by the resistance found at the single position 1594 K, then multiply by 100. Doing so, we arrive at 102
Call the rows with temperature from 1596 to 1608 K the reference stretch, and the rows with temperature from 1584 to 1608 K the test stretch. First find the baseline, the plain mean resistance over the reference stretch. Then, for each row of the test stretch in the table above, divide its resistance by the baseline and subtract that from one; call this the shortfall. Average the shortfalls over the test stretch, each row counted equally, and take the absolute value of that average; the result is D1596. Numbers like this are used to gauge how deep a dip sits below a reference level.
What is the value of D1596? 0.074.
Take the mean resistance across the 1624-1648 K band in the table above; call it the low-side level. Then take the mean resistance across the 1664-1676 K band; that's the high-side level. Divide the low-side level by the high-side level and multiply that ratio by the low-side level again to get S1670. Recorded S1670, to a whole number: 165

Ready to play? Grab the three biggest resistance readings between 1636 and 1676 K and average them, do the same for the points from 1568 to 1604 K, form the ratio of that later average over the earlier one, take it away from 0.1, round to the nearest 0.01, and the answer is -0.89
